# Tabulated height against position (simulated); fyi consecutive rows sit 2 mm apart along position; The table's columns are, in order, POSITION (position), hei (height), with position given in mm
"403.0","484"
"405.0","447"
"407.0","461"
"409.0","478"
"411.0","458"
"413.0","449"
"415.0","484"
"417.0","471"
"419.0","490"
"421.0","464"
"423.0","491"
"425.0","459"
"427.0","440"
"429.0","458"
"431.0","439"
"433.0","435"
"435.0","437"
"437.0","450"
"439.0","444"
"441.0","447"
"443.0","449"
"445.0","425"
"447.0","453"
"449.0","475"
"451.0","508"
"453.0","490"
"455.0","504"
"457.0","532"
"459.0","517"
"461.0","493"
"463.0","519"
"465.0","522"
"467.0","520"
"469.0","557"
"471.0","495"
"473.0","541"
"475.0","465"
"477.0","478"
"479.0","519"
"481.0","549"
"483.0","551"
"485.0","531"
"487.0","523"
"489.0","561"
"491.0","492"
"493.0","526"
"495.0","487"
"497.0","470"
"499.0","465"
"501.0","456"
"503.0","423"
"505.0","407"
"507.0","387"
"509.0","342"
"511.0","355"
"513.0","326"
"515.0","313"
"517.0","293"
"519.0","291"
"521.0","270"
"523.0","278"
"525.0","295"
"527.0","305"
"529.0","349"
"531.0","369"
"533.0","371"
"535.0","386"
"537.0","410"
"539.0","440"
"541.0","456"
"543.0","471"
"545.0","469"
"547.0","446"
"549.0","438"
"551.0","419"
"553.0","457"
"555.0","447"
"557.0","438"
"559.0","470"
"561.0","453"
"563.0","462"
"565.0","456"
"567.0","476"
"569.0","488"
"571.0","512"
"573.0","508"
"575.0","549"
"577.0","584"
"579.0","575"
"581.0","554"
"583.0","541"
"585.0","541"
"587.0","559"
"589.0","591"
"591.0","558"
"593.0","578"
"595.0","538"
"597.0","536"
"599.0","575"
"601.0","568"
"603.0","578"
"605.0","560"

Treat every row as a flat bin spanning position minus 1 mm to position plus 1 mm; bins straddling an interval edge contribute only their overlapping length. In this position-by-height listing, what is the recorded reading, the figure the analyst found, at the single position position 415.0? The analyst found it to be 484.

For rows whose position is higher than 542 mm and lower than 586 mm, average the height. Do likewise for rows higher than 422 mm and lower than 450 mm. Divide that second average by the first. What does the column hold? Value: 0.92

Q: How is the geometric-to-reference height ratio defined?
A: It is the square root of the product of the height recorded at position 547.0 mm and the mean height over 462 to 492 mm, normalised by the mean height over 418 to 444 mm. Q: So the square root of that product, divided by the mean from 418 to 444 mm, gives 1.06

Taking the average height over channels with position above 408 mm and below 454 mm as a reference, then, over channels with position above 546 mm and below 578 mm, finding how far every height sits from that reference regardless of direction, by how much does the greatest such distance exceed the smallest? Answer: 122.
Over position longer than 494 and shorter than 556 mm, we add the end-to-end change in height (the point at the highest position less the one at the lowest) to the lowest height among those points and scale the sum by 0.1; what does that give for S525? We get 23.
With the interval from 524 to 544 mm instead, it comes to 47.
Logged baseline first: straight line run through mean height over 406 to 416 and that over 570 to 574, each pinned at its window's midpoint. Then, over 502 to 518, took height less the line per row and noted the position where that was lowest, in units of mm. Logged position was 517.0 mm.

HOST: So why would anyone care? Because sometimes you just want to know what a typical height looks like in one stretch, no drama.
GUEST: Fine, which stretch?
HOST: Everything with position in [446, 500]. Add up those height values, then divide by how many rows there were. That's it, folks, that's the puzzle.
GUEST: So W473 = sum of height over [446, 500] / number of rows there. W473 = 509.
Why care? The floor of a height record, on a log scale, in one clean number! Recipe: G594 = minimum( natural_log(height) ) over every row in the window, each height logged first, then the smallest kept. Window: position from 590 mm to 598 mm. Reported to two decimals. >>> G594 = 6.28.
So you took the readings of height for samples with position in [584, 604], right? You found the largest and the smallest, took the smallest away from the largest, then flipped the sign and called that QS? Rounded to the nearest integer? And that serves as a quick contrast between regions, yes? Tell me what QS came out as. -55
